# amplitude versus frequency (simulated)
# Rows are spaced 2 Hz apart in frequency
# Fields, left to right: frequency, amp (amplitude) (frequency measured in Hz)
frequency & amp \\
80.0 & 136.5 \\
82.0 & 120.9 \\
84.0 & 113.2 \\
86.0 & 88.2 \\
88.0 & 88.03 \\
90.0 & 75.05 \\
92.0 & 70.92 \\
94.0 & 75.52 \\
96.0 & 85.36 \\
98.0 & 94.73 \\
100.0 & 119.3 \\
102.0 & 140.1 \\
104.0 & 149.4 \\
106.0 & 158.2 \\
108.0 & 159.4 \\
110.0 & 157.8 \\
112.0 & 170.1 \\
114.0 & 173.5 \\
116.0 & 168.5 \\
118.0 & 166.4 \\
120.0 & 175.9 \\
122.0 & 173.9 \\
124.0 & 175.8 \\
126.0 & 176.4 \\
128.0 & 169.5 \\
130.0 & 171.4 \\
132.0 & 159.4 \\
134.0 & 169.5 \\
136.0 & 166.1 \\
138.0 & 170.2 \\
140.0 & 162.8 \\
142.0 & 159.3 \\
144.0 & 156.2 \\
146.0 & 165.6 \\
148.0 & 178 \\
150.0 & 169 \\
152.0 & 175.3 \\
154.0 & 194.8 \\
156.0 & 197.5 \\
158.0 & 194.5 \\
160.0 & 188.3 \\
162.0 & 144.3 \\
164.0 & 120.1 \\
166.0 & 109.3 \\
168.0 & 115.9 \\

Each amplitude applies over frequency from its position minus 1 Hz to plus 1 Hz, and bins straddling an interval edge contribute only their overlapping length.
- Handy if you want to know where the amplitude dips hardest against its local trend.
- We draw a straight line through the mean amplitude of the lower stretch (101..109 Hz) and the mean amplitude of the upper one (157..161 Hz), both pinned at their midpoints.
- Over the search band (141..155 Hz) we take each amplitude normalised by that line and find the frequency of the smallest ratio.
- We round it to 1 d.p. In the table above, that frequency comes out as 144.0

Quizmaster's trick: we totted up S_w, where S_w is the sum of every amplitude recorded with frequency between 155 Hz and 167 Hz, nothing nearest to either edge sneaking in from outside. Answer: 954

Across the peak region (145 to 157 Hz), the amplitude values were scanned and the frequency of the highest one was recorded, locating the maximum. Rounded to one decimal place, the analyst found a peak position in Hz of 156.0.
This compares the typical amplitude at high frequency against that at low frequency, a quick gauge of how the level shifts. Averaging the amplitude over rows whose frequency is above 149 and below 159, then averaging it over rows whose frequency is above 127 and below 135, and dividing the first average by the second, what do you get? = 1.11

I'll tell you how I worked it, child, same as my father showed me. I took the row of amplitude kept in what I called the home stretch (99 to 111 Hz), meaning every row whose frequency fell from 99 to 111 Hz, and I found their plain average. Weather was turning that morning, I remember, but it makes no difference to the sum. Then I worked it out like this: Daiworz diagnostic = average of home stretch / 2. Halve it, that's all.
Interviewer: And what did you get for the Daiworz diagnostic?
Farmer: 74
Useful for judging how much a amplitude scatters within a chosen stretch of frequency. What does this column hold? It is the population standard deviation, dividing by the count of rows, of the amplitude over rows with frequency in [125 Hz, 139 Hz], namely 5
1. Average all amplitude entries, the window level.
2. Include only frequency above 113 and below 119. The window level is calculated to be 169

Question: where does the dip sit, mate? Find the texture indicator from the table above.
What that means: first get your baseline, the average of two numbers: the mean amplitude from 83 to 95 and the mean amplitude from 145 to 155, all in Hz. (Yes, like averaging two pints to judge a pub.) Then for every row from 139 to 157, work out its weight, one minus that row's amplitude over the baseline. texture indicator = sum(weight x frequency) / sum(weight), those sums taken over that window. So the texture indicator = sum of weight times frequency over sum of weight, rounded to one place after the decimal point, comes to 149.5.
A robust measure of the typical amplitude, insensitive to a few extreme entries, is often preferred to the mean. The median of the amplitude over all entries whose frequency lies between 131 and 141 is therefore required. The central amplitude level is 166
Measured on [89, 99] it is 76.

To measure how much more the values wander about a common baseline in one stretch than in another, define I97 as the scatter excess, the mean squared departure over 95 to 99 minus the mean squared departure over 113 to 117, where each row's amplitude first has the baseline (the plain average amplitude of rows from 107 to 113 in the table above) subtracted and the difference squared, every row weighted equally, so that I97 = 5182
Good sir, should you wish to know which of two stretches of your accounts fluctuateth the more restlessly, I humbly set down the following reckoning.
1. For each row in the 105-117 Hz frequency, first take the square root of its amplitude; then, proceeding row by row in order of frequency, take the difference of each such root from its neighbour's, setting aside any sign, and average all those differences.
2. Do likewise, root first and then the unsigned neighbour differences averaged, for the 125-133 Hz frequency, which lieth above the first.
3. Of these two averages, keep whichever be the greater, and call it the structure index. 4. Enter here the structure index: 0.3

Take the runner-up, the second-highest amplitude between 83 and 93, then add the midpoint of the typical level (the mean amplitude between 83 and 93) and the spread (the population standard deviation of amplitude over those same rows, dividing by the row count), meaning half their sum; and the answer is 139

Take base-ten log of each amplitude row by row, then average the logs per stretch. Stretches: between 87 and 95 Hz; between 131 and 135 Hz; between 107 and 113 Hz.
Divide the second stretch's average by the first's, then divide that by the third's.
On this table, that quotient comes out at 0.531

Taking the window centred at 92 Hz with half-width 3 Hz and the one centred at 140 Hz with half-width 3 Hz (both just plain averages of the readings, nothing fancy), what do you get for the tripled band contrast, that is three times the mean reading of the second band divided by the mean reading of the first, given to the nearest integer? 7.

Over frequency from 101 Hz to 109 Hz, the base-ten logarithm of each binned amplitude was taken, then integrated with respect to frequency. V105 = 17.4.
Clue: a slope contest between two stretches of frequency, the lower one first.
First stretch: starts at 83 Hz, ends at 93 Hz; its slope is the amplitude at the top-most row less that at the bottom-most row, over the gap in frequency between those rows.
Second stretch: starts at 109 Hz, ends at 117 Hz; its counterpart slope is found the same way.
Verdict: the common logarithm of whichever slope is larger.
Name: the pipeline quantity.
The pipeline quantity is 0.25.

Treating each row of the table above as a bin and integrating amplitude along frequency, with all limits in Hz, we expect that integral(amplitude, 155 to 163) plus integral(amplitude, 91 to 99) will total 2102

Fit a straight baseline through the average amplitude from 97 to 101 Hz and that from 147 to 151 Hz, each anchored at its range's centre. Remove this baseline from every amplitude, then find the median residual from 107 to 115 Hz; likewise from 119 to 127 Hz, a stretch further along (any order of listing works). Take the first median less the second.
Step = 7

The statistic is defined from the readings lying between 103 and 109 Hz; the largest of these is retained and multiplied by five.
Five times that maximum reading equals 797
